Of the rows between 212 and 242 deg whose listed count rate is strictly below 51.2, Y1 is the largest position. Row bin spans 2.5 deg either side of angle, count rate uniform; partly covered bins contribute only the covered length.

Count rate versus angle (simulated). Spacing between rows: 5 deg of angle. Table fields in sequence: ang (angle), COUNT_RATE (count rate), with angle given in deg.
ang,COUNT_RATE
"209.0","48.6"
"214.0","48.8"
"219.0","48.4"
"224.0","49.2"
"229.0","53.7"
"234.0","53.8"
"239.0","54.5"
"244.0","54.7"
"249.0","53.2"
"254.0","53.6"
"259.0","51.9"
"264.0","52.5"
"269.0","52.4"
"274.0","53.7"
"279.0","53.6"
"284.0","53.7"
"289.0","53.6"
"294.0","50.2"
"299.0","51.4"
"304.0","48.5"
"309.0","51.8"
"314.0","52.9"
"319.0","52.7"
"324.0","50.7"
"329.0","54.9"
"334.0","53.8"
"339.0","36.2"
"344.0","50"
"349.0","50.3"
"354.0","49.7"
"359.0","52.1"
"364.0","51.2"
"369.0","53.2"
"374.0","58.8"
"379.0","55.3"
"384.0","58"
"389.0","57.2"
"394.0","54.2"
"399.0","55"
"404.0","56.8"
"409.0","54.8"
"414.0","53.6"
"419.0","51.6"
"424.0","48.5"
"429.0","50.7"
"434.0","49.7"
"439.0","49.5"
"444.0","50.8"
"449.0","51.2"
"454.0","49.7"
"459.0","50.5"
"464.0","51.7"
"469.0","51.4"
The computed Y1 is 224.0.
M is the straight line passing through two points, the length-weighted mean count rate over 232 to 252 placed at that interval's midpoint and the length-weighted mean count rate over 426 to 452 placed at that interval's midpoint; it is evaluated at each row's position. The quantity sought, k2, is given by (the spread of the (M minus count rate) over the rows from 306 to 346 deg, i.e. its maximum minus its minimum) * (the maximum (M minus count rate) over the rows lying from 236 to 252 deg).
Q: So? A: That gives 13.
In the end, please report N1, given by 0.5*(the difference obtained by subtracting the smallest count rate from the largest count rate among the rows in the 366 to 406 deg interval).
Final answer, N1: 3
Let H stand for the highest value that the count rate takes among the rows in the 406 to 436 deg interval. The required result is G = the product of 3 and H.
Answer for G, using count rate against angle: 164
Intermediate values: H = 54.8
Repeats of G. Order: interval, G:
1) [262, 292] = 161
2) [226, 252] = 164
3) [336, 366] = 156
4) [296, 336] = 165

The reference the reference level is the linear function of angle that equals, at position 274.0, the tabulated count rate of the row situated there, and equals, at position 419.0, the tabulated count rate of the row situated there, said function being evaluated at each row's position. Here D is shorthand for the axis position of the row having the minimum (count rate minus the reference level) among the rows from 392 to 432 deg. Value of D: 424.0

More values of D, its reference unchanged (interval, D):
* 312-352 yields 339.0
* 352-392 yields 354.0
